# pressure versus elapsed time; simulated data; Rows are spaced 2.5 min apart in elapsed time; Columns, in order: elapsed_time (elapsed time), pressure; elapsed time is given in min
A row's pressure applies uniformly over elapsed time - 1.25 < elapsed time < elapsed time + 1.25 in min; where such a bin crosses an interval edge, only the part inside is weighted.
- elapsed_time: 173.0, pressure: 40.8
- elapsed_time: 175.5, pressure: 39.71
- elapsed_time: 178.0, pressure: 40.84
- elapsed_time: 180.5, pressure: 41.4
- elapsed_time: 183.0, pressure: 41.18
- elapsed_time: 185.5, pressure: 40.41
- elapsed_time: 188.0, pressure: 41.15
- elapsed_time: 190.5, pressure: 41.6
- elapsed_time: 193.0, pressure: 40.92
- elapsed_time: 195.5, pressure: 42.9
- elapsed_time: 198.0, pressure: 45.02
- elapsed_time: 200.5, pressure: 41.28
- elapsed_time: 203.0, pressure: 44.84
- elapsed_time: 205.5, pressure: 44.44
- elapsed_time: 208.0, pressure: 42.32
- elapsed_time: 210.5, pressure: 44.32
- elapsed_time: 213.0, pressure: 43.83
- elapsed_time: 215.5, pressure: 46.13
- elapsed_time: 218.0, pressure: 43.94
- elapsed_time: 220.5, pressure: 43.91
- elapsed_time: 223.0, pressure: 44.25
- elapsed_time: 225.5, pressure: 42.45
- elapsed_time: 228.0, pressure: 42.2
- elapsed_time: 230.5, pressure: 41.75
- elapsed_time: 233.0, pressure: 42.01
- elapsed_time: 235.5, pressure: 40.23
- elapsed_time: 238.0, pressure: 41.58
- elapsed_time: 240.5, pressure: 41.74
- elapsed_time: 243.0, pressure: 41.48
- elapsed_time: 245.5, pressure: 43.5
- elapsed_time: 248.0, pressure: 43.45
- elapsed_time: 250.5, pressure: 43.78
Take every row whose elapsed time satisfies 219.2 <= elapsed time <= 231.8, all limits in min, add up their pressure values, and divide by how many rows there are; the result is 42.9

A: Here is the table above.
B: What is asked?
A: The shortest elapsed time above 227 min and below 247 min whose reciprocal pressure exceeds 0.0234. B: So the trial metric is 228.0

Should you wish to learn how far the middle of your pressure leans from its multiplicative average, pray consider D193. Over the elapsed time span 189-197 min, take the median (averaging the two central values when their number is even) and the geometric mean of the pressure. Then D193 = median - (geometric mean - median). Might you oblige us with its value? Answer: 41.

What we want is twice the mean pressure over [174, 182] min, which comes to 81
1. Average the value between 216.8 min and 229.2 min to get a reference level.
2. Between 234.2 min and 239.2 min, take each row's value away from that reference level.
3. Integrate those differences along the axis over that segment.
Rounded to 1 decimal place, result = 12.2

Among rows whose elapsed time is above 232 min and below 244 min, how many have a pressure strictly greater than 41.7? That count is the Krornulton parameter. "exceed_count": 2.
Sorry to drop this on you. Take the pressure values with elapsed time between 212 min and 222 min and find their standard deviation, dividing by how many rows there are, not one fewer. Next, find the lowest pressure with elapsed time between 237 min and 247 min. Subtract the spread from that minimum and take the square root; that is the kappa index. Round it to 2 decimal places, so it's 6.36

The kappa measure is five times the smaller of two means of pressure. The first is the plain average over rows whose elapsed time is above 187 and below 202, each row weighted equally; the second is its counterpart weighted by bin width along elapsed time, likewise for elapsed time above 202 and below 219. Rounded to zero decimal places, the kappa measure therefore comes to 211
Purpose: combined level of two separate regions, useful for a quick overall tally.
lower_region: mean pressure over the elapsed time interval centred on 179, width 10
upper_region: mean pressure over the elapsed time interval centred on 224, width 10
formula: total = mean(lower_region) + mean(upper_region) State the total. 84.0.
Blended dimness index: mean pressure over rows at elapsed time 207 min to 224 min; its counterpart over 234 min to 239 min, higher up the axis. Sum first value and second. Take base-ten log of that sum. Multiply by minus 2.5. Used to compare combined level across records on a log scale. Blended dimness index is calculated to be -4.82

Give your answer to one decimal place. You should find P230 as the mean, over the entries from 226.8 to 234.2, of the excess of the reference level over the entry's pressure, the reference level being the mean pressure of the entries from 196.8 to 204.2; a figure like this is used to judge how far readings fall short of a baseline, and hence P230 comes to 1.7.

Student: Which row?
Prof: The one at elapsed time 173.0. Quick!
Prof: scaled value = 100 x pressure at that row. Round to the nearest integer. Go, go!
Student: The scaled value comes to 4080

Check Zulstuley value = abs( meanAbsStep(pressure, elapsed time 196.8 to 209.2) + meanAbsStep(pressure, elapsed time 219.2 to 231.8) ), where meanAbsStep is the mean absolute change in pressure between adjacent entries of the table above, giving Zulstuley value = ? 3.2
